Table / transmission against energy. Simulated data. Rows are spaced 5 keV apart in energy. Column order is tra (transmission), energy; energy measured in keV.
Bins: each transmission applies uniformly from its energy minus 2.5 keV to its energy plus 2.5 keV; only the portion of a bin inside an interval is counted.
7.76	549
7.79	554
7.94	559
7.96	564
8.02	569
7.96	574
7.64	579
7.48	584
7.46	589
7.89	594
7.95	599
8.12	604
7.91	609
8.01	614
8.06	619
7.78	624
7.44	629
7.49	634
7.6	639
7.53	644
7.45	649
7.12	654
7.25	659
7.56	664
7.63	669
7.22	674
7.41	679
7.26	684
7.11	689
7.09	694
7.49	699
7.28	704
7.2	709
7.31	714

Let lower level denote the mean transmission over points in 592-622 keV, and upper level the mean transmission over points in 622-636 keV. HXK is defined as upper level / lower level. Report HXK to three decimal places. 0.947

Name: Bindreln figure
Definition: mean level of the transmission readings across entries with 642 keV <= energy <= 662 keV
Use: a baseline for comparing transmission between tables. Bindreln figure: 7.34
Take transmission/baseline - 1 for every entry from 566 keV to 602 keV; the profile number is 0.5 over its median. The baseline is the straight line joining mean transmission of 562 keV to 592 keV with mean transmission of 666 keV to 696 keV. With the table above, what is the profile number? 20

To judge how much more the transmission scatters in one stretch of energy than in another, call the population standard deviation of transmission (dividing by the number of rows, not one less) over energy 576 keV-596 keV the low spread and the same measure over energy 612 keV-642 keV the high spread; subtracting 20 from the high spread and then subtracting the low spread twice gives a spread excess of -20.1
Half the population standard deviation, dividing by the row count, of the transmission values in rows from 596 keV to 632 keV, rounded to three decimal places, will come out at 0.106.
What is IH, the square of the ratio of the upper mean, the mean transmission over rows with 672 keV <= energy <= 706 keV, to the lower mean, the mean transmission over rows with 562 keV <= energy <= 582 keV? 0.85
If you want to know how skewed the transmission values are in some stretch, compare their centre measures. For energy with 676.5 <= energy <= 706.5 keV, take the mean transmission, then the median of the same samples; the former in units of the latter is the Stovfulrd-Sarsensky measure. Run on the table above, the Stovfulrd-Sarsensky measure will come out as 1.00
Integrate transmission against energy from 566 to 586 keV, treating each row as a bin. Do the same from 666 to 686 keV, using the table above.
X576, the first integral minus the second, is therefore 8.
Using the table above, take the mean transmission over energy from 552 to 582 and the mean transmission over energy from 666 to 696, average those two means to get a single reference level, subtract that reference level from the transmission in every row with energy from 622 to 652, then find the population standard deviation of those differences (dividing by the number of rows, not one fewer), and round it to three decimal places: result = 0.117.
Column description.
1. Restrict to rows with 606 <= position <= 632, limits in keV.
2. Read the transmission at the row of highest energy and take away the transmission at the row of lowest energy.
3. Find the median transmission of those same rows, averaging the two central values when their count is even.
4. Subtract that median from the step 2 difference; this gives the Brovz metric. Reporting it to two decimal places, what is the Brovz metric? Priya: -8.38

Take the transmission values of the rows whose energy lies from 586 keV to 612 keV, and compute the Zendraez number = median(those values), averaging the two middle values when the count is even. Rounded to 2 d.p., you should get 7.91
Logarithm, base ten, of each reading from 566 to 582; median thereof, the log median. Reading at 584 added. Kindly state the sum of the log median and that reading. 8.38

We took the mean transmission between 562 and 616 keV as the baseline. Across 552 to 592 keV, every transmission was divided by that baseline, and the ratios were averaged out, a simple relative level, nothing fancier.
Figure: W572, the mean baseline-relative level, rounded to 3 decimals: 0.991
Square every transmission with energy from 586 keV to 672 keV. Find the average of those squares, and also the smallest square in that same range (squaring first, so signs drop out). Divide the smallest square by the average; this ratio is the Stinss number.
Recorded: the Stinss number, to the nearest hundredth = 0.86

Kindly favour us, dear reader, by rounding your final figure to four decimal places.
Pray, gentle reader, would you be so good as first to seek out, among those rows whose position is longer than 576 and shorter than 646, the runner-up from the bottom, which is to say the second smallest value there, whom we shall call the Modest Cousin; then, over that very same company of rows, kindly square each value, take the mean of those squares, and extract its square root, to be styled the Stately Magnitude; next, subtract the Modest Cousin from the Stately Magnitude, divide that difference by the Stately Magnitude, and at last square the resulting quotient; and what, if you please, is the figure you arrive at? 0.0013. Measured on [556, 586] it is 0.0006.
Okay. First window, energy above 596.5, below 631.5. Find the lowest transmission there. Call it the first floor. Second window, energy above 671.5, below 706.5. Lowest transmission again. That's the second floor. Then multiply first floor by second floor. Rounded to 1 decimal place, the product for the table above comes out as 52.7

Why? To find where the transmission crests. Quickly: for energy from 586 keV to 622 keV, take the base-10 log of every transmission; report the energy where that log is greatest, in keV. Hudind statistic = 604 keV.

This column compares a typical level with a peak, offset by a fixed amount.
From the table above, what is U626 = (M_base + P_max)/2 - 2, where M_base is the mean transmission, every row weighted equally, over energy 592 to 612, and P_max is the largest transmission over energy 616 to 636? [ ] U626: 6.0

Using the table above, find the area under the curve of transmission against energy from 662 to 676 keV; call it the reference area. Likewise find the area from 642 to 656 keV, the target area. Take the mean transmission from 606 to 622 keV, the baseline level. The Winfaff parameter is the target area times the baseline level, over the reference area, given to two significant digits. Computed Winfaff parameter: 7.9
